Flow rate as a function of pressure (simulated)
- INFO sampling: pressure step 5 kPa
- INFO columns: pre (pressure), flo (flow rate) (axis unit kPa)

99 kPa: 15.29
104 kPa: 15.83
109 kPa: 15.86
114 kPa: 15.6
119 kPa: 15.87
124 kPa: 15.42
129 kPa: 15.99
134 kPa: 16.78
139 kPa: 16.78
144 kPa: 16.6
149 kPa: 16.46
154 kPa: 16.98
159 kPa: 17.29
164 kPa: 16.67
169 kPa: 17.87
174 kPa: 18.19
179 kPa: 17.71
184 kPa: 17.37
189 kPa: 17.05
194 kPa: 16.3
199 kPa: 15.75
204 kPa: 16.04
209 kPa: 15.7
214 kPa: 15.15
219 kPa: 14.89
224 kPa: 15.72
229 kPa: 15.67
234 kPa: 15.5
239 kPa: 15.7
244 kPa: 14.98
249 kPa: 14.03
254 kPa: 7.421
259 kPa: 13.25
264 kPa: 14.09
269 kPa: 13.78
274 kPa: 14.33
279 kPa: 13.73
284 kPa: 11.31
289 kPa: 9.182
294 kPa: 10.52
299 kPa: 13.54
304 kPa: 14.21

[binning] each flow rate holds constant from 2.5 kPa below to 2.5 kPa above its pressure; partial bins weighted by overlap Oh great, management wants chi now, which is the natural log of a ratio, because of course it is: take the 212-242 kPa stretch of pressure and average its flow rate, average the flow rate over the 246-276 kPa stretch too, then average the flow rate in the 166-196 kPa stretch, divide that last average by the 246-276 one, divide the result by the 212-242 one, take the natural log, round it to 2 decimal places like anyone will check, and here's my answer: -2.43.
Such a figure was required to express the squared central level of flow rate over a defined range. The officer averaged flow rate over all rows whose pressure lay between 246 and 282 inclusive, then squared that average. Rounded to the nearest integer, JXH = 168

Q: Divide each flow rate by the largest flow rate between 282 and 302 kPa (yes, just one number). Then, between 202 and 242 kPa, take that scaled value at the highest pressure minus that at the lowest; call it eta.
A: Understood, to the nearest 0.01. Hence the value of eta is -0.03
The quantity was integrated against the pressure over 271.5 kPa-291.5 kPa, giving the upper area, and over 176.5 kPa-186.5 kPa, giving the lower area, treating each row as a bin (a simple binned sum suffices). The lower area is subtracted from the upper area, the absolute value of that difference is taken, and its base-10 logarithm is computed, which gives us 1.8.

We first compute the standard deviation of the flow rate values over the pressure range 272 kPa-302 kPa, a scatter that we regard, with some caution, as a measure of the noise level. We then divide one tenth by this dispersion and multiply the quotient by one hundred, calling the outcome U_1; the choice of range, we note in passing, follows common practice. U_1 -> 5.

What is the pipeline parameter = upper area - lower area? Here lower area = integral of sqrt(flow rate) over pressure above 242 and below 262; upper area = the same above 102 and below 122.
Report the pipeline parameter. 10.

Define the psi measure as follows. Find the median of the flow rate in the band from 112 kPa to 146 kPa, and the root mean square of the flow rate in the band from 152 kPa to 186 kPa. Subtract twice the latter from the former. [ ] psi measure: -18.9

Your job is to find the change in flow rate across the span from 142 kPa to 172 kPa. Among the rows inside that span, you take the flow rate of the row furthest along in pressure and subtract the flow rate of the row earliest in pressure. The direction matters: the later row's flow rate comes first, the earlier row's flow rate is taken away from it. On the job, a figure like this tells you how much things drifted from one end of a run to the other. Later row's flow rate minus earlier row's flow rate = 1.3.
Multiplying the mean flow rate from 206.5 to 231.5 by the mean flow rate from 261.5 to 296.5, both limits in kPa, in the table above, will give 192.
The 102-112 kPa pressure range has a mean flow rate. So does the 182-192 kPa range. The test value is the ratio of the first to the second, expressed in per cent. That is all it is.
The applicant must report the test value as 92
